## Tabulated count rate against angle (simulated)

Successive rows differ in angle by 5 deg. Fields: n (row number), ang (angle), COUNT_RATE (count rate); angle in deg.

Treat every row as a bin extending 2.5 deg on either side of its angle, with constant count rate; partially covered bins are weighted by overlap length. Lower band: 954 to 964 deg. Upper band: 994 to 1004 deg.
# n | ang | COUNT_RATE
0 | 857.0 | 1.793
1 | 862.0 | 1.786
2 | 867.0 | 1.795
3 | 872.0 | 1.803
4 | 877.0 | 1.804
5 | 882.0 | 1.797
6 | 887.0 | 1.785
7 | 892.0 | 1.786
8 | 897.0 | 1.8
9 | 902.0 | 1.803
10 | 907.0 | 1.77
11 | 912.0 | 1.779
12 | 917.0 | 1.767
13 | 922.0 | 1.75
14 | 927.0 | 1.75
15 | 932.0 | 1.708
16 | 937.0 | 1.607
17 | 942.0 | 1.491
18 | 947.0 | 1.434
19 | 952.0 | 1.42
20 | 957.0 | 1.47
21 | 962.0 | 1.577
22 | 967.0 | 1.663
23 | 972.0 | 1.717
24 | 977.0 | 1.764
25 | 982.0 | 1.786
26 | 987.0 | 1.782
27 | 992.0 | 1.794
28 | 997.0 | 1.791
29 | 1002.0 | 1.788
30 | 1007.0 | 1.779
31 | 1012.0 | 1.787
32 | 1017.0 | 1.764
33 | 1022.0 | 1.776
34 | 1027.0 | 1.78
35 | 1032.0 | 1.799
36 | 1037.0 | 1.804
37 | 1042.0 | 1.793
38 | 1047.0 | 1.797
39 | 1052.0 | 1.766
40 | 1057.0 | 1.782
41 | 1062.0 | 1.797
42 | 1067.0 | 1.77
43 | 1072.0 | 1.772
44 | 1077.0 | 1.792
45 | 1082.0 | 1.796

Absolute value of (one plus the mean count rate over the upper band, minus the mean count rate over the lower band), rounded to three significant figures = 1.27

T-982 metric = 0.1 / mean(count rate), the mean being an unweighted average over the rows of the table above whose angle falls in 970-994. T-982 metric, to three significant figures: 0.0565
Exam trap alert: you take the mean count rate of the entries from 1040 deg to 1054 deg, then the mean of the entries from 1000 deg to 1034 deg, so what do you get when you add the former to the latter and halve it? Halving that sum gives 1.78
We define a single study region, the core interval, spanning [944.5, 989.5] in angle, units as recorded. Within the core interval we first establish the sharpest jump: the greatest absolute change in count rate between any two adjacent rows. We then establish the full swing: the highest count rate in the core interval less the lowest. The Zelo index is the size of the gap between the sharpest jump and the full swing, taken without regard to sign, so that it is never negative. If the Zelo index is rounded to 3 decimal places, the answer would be 0.259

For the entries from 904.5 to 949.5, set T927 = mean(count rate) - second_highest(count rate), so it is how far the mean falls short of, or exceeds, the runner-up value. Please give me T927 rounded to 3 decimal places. -0.097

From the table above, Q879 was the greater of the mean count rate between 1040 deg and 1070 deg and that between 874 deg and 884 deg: 1.80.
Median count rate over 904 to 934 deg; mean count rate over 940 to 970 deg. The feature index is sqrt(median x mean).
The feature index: 1.63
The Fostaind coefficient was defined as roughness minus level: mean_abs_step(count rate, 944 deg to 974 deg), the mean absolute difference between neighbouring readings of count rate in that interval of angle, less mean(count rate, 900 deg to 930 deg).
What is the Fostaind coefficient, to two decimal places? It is -1.71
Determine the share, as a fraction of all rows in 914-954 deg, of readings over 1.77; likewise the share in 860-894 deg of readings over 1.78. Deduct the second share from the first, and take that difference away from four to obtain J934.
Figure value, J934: 5.0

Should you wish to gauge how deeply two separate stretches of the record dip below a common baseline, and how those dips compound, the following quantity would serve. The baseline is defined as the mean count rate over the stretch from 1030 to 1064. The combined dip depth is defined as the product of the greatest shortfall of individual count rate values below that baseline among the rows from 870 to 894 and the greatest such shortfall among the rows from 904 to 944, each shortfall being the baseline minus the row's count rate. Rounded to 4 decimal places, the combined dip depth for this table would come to 0.0018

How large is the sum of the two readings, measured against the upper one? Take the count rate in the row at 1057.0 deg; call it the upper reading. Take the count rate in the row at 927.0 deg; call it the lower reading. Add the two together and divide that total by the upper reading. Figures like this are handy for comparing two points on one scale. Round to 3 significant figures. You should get 1.98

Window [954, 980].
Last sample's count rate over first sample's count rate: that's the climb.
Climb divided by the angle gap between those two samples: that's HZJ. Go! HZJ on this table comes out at 0.015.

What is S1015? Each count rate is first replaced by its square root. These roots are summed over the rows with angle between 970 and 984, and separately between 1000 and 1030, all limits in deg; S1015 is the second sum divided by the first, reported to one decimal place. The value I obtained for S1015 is 2.0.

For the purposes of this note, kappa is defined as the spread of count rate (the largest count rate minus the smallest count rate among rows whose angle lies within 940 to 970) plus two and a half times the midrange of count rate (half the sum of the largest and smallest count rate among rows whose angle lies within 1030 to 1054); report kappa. 4.7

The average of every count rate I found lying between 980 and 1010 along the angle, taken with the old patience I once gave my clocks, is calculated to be 1.79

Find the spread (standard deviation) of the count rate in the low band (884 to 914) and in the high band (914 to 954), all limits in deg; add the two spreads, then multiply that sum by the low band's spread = 0.002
